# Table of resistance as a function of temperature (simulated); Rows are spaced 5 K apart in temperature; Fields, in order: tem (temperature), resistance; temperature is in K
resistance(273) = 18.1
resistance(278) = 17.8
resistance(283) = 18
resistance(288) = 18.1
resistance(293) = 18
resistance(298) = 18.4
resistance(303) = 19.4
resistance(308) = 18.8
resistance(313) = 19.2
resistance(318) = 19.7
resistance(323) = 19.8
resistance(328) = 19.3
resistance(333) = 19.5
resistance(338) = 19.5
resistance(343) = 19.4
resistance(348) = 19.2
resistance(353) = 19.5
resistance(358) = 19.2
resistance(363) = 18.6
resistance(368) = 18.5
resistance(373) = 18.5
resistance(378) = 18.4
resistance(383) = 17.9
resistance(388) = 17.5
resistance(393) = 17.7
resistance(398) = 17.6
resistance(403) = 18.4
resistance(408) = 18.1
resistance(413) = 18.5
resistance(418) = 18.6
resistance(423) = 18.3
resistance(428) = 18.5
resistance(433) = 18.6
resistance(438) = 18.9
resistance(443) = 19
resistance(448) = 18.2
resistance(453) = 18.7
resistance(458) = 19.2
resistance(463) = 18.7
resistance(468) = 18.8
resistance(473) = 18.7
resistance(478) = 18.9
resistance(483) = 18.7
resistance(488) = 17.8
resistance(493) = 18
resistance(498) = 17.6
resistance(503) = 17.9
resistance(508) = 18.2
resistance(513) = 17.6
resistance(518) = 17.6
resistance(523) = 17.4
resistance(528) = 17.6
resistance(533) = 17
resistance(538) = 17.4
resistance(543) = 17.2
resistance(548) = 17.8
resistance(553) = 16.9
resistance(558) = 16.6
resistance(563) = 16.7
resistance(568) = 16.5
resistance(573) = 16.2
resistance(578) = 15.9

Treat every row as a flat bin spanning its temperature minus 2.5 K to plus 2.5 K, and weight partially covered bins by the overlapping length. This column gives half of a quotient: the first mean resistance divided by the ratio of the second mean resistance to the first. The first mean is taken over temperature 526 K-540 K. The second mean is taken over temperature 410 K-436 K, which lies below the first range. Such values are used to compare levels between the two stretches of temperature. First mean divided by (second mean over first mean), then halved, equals 8.1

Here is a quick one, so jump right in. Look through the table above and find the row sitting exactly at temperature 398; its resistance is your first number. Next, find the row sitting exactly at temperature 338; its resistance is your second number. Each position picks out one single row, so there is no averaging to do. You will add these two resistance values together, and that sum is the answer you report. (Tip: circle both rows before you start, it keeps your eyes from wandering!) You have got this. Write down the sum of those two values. 37.1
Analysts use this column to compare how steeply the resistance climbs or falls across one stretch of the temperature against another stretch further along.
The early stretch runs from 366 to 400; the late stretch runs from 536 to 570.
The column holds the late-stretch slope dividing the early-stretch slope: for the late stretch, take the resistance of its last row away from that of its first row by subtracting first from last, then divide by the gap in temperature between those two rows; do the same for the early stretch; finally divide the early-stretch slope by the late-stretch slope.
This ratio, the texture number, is 1.00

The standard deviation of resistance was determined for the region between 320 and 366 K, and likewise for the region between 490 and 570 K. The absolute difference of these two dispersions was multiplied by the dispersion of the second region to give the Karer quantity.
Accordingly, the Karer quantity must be 0.09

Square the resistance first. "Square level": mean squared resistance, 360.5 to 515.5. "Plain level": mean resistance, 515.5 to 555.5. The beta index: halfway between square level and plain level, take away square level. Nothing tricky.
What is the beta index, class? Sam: -160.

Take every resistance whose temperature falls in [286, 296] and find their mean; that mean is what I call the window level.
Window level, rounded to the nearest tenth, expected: 18.1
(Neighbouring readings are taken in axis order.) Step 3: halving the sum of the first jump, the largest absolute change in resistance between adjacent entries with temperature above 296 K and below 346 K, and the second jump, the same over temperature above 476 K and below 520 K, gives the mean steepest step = 0.95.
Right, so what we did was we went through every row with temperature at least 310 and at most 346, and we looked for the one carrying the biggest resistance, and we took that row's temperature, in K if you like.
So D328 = 323 K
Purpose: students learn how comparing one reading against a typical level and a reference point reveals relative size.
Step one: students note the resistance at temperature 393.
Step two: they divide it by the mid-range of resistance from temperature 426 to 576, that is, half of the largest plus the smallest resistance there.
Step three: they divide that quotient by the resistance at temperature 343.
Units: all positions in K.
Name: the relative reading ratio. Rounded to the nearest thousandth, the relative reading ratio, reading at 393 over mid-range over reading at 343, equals 0.052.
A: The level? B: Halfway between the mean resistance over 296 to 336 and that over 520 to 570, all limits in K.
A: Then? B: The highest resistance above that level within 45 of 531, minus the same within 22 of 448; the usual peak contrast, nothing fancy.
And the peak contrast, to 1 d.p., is -1.0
